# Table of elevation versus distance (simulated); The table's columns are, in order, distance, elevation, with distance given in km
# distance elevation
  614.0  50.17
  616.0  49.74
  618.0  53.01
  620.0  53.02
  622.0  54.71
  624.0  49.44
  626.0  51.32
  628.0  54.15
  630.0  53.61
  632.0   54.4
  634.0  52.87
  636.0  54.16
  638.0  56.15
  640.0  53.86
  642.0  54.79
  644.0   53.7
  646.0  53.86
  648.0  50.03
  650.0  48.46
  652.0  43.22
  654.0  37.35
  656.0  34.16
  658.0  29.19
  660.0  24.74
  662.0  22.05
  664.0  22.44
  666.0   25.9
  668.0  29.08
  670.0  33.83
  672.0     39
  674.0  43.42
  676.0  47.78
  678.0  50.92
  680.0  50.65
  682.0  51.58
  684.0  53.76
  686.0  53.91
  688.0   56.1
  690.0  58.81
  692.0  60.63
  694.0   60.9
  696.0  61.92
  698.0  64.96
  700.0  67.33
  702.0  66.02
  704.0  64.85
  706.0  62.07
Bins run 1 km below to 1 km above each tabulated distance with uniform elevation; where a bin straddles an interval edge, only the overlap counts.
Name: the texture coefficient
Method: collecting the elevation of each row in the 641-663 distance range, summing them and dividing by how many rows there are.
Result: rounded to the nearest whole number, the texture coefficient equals 41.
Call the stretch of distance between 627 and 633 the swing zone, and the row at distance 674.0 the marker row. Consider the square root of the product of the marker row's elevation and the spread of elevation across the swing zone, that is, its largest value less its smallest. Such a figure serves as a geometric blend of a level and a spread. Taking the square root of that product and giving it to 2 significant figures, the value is 5.9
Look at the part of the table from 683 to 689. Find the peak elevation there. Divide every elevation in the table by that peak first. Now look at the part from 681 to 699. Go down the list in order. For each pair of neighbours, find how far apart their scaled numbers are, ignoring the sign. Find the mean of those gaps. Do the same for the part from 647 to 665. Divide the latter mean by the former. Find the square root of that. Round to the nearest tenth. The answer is 1.5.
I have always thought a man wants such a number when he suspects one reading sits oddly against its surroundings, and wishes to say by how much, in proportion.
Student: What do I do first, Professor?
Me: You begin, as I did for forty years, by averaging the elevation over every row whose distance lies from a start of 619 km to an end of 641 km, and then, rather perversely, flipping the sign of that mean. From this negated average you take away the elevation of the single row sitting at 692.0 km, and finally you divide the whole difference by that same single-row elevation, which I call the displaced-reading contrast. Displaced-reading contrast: -1.88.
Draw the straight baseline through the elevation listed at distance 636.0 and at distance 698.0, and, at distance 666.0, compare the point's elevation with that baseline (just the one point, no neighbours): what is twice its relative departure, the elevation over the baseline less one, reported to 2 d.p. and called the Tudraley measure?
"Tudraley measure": -1.13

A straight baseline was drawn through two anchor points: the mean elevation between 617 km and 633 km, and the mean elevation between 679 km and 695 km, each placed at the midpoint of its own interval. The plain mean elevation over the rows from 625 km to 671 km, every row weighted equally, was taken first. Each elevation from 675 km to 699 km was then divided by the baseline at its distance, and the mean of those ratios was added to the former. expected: 44.2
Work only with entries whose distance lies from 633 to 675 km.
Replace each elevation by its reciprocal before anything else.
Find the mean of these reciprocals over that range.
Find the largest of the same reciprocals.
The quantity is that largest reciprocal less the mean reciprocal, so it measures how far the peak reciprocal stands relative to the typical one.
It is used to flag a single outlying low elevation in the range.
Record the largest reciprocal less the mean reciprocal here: 0.0185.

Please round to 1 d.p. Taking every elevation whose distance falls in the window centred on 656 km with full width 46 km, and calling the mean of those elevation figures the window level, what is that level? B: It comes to 41.8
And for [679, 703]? 58.9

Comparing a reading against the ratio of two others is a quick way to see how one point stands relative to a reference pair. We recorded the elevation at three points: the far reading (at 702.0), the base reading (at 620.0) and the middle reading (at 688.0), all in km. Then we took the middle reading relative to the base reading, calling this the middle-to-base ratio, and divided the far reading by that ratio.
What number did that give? 62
